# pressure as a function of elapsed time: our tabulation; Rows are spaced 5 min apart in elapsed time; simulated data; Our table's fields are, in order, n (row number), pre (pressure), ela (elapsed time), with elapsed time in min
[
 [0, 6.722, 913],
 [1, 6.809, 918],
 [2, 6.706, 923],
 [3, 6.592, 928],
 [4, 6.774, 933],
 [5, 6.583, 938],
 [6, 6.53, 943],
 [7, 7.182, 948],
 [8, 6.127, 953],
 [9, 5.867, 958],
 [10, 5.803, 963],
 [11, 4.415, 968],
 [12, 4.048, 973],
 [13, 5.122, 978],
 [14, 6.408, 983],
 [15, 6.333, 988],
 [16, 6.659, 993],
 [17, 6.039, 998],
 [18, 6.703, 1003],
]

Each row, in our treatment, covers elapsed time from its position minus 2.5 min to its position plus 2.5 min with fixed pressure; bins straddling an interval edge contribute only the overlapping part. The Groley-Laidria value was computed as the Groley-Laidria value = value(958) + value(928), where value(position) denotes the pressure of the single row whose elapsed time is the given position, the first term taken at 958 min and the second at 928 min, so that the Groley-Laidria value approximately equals 12.5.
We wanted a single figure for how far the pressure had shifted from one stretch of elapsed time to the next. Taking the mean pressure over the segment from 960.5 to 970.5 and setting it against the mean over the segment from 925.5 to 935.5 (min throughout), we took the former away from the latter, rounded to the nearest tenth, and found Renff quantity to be 1.6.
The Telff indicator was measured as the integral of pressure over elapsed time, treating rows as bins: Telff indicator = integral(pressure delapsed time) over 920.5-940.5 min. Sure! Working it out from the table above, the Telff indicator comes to 133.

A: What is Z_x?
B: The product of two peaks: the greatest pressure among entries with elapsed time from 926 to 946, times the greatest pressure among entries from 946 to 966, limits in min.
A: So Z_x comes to 49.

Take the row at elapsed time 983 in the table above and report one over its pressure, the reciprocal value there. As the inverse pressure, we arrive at 0.16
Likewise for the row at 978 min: 0.20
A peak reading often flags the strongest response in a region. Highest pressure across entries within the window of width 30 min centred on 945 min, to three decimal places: 7.182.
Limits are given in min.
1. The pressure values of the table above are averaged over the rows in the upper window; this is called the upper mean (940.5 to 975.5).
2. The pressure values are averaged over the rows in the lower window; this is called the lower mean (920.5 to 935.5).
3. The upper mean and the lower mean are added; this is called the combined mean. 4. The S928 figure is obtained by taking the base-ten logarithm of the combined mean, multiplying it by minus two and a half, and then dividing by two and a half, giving -1.09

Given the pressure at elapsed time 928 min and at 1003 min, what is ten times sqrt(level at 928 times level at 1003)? 66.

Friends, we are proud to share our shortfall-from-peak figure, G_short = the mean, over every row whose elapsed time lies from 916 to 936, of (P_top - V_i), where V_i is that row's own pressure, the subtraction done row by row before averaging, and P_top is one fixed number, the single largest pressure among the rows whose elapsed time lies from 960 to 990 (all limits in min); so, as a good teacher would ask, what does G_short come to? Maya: -0.31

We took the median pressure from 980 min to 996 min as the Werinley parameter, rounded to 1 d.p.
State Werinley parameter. 6.4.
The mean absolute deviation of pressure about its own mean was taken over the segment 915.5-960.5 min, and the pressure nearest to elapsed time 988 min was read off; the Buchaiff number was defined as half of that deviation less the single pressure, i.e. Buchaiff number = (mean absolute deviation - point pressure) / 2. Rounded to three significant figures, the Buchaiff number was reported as -3.03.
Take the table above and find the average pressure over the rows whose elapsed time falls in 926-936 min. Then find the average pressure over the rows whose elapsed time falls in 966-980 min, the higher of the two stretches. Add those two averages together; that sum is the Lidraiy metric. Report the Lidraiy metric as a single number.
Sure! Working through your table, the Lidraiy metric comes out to 11.2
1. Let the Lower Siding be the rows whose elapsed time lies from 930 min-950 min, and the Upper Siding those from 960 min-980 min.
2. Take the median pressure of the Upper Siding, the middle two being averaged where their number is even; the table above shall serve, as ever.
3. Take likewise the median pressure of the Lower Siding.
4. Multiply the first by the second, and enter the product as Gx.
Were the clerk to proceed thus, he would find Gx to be 32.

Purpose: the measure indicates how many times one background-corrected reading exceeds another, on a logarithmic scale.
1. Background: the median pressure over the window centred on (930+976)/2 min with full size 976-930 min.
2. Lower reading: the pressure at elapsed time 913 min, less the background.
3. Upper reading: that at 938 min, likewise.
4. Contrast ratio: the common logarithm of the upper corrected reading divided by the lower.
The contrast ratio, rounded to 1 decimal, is -0.1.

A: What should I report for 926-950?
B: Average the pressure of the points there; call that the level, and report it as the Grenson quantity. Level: 6.7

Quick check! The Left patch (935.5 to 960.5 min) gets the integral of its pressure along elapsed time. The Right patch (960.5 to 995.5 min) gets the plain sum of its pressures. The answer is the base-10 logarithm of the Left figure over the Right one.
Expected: 0.62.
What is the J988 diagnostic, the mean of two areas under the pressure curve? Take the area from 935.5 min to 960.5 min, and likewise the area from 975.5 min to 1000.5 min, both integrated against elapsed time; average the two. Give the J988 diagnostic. 157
